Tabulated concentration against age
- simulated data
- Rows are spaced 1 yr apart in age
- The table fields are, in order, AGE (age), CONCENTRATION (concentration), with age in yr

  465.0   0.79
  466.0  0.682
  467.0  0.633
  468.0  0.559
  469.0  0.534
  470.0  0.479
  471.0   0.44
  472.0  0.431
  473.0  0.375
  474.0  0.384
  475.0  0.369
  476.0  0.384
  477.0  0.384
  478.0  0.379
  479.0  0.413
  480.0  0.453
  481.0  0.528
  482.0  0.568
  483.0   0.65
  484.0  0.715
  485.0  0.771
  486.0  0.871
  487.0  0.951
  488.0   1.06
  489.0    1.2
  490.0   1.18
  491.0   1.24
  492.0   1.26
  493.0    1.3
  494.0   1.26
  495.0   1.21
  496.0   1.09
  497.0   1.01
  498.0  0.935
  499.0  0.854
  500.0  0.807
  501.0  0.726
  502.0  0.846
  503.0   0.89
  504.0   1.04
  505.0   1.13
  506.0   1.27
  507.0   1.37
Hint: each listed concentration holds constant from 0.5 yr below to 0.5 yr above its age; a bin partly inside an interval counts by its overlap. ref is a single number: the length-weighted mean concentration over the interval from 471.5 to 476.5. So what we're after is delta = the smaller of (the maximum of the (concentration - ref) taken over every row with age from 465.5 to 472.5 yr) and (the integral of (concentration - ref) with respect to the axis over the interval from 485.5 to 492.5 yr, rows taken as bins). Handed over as 0.29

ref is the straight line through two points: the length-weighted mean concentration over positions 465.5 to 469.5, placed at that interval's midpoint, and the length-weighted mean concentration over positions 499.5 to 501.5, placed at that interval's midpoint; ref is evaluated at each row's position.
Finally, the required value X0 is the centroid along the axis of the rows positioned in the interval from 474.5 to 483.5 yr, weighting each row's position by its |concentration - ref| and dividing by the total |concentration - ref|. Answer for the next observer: 478.0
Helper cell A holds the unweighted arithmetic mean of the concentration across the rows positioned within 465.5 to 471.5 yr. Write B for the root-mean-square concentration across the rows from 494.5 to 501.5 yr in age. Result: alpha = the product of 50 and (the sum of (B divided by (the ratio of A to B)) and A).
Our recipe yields 111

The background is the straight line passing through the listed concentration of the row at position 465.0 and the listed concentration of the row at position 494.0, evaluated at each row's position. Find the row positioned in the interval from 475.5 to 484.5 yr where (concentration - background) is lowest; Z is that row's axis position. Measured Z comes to 478.0 yr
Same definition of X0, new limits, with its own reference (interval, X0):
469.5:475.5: 472.9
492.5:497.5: 494.6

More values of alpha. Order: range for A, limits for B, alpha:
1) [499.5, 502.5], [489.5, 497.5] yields 130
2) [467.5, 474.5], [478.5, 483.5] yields 53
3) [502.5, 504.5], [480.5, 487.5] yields 76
